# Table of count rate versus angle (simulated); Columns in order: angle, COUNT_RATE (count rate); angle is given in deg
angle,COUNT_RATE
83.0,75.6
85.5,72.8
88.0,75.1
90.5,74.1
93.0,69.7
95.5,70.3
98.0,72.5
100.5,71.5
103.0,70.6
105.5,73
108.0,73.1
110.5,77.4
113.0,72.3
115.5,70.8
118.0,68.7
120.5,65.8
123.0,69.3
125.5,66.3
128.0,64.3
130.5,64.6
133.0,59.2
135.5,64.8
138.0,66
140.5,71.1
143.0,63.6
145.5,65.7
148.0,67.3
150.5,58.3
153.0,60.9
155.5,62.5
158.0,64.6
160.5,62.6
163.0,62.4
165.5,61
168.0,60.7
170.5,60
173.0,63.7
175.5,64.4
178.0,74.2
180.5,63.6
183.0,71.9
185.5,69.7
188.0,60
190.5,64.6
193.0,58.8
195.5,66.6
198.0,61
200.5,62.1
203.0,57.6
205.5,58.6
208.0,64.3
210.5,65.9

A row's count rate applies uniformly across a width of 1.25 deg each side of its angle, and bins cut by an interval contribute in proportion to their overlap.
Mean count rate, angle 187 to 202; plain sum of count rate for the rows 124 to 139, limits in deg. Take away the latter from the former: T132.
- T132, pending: -323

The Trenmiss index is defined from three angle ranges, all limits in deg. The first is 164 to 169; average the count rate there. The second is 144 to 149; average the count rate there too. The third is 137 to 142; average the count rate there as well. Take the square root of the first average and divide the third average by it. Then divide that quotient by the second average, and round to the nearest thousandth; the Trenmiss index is 0.132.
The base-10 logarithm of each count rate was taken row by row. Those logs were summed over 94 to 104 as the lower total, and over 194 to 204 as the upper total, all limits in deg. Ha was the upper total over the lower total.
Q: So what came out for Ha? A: 0.967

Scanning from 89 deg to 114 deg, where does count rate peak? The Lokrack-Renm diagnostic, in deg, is 110.5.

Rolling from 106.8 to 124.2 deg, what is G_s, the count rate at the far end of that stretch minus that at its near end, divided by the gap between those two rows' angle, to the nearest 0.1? -0.3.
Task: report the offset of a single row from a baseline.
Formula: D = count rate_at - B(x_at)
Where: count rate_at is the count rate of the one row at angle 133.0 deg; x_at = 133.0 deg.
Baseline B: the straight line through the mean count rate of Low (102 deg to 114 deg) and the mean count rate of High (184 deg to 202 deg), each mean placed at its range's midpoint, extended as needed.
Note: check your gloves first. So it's -11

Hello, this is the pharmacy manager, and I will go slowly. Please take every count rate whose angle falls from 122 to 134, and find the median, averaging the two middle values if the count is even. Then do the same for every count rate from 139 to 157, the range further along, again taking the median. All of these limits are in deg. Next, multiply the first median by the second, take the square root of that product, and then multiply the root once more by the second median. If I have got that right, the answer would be 4077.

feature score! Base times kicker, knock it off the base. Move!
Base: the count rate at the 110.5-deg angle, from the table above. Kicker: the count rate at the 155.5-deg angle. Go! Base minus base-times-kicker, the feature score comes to -4760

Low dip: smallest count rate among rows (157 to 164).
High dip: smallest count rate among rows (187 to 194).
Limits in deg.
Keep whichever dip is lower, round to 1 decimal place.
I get 58.8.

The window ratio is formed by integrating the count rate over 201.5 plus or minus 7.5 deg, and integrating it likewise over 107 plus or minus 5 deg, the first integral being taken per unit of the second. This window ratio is 1.26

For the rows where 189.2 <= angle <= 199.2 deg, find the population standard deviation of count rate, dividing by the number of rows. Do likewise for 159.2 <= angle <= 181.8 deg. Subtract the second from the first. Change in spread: -1.0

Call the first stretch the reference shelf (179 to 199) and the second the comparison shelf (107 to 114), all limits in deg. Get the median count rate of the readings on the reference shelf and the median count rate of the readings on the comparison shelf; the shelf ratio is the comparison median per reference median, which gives 1.14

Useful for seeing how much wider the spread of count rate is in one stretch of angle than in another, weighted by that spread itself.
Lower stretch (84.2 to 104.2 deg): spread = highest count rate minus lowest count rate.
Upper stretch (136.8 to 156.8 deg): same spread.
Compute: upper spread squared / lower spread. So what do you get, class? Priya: 30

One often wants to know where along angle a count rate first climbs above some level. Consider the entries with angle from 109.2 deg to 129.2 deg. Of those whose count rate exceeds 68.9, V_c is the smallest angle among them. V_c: 110.5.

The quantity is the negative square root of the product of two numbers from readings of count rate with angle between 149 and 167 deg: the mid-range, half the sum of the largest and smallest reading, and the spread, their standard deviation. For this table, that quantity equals -11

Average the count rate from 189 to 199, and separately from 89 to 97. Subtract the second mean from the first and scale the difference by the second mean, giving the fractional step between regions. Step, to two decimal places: -0.12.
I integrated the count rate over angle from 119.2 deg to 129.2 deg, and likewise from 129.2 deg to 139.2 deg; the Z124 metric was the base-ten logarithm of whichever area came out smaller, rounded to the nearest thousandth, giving 2.804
